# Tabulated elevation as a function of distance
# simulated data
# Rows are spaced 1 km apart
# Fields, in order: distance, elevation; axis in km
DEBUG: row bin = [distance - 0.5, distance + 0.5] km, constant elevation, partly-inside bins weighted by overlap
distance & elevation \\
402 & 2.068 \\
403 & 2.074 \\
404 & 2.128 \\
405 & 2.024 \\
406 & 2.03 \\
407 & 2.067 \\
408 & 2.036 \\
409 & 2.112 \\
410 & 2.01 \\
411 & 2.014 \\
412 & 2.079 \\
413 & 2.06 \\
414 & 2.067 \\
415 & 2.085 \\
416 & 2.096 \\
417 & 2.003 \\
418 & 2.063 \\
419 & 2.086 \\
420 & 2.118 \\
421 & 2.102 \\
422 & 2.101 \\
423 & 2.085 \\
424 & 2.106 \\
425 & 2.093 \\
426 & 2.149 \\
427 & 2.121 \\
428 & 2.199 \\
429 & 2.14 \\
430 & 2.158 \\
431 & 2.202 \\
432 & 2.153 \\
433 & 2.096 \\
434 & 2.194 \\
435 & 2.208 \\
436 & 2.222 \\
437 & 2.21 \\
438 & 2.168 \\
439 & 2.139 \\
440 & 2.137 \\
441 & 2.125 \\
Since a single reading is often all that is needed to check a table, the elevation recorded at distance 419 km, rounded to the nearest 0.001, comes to 2.086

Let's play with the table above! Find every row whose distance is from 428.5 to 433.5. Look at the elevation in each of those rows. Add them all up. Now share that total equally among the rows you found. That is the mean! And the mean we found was 2.15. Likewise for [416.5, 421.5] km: 2.07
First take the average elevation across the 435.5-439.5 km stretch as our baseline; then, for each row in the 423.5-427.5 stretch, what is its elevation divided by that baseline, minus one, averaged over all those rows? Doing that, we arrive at -0.03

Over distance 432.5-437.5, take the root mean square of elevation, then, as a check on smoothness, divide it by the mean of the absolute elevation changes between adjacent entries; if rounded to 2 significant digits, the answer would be 63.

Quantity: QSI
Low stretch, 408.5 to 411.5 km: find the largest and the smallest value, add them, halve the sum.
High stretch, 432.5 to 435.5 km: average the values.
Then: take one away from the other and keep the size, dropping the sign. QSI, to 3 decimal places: 0.105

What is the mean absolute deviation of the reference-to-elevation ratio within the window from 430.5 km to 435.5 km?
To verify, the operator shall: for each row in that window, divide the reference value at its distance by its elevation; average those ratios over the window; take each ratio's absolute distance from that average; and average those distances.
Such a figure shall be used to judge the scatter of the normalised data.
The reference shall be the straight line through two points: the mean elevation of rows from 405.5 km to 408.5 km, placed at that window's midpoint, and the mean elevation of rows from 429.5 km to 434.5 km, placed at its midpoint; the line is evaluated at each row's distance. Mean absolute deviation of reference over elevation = 0.016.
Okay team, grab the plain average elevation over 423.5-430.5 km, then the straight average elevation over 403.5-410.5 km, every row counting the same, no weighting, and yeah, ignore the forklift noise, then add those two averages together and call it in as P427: 4.20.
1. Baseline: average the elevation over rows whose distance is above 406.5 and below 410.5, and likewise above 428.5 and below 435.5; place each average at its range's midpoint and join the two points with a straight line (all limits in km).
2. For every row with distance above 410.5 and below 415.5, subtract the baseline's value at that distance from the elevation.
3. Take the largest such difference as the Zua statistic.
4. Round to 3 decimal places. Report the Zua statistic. 0.007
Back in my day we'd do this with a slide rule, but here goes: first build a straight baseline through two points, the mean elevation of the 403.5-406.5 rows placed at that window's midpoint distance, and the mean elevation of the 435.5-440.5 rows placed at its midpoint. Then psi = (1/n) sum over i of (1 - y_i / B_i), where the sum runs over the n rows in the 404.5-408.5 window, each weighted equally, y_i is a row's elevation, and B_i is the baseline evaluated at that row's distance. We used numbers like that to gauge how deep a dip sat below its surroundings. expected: 0.013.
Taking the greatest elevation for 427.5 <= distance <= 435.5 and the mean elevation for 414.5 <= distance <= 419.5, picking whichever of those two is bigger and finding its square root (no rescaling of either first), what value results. 1.49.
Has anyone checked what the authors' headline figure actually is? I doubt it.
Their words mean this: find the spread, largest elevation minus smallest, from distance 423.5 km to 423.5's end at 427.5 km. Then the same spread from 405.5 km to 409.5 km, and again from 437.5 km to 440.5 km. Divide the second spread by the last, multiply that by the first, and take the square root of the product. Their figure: 0.38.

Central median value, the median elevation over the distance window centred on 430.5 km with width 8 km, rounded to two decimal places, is 2.16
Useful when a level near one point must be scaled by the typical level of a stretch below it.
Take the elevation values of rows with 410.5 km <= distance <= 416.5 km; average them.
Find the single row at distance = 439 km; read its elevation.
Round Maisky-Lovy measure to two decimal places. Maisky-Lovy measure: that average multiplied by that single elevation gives 4.42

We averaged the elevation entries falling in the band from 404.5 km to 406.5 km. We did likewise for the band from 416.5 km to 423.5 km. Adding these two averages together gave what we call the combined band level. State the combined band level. 4.11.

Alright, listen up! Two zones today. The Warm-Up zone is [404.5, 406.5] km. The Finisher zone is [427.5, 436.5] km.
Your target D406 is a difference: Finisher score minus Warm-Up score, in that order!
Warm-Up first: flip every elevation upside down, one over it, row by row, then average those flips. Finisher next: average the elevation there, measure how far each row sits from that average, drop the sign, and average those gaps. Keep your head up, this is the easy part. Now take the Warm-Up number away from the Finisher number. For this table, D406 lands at -0.460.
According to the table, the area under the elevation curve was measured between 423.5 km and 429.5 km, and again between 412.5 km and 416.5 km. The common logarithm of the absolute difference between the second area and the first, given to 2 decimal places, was 0.65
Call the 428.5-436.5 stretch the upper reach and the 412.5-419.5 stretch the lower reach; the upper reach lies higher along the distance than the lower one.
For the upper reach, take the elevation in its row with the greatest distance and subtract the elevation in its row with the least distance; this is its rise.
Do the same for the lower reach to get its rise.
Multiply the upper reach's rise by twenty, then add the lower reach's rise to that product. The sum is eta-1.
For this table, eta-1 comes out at 1.7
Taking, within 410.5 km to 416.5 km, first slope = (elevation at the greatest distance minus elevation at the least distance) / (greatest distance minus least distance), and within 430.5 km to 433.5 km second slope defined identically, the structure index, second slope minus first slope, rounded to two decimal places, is -0.07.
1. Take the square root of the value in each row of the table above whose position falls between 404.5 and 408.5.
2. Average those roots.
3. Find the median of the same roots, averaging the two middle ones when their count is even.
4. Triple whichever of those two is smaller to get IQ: 4.28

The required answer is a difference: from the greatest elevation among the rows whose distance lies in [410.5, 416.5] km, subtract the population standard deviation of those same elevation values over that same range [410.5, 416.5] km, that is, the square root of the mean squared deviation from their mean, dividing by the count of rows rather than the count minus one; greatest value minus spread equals 2.07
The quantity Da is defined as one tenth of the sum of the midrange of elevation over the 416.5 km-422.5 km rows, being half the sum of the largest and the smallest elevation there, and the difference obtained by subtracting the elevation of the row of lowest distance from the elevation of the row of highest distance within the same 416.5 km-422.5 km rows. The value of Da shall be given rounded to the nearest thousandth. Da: 0.216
